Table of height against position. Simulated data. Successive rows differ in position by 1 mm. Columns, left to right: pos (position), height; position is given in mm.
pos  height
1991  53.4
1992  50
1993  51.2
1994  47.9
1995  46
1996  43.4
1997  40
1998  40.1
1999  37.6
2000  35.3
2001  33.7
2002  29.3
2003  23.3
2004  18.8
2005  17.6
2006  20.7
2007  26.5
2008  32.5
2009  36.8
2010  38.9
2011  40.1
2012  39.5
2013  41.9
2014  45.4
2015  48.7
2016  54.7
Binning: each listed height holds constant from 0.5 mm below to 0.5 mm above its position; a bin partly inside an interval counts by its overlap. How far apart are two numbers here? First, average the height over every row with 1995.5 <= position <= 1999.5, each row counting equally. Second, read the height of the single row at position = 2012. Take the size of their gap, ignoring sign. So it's 1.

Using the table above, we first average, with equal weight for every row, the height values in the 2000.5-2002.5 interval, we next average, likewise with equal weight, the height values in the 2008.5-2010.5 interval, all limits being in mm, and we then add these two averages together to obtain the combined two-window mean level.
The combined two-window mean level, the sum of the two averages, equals 69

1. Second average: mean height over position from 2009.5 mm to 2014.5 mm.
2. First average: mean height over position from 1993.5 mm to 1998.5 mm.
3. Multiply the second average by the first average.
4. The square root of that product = 42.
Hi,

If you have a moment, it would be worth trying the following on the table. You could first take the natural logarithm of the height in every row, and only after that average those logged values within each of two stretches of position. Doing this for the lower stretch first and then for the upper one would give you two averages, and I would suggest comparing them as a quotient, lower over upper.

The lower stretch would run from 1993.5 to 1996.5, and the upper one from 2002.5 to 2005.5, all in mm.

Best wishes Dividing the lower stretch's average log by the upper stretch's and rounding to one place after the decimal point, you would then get 1.3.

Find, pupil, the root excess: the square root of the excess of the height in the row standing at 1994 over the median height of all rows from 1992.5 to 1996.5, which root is 1.0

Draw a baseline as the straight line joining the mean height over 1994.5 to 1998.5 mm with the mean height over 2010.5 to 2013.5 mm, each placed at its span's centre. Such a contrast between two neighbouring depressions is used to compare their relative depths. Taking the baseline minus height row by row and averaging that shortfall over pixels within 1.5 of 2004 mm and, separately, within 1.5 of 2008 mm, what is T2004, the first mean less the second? 13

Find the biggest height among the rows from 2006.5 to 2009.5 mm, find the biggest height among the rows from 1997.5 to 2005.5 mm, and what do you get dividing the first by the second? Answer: 0.9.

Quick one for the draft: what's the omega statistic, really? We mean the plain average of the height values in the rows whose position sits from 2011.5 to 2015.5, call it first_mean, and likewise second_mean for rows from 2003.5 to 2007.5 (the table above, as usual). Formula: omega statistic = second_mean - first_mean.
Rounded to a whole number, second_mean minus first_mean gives -23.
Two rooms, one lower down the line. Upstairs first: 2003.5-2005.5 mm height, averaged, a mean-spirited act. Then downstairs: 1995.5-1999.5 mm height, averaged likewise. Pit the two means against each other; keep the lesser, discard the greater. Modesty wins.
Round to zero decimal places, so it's 18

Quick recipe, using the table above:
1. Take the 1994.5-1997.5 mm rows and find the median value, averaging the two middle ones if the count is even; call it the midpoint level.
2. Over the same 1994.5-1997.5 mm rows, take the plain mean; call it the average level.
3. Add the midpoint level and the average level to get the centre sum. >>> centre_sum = 87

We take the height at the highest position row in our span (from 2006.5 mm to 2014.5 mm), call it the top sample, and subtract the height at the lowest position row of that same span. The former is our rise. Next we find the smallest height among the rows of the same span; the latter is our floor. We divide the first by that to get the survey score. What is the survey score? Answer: 0.7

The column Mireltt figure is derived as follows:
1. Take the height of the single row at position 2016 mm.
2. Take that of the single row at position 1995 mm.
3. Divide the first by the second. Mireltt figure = 1.19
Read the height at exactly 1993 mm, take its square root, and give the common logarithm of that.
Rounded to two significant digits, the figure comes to 0.85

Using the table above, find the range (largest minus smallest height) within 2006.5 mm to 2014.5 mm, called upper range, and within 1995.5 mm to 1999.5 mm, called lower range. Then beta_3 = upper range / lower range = 3.3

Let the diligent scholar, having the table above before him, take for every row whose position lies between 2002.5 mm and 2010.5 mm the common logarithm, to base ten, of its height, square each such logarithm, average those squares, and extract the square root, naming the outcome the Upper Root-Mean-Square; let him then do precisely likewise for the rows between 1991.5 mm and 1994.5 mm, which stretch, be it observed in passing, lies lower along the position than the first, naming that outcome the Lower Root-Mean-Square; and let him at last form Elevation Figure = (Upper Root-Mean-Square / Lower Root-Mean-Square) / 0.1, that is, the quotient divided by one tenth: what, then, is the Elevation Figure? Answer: 8.4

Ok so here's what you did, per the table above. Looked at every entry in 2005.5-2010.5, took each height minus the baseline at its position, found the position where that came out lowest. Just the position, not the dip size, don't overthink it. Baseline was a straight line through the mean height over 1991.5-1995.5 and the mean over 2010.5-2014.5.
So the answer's 2006 mm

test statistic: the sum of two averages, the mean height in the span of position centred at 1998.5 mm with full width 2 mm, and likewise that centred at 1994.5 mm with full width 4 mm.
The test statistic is 86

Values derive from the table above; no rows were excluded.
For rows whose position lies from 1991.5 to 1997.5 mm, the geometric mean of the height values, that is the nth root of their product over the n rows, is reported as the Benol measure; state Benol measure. 46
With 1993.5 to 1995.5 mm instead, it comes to 47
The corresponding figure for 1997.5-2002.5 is 35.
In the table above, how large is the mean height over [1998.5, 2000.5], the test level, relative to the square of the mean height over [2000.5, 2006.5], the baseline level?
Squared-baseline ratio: 0.064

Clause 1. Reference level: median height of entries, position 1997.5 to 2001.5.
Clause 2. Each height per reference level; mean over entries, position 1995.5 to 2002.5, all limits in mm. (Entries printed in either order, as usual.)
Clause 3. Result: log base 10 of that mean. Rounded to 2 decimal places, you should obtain 0.01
